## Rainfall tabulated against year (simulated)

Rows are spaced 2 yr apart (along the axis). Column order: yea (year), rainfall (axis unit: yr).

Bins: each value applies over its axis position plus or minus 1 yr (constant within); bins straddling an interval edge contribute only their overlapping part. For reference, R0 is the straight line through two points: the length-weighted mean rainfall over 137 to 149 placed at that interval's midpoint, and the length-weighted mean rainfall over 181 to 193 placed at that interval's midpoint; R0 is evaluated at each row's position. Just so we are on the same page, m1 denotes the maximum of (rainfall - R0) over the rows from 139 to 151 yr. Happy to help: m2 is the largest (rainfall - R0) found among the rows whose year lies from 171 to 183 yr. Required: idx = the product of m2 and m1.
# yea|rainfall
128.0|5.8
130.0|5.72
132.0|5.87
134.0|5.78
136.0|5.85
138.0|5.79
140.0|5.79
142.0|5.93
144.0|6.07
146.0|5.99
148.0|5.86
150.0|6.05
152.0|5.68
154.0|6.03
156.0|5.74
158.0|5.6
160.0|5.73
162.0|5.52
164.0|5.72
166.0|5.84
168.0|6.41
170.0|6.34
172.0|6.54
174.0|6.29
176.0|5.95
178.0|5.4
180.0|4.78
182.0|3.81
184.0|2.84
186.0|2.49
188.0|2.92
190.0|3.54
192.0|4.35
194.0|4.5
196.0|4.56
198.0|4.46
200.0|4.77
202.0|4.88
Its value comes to 1.3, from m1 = 0.6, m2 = 2.3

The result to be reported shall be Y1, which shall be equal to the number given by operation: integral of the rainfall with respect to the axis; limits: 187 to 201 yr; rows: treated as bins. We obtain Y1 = 58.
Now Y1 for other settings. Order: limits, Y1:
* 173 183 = 52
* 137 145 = 47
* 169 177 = 50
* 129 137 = 46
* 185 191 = 18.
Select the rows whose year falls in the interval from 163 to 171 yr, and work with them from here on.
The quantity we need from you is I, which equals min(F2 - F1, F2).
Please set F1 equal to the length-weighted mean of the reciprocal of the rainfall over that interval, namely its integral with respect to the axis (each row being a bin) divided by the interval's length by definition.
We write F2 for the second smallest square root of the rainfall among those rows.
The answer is 2.3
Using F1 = 0.165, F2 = 2.4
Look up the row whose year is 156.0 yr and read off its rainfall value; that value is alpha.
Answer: 5.74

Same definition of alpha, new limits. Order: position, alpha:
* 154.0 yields 6.03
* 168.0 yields 6.41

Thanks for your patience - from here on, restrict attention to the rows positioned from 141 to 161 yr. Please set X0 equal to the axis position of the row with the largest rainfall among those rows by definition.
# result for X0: 144.0 yr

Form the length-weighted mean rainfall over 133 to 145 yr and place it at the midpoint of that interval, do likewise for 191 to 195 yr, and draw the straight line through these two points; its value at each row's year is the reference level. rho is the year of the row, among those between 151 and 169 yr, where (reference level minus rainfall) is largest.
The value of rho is 152.0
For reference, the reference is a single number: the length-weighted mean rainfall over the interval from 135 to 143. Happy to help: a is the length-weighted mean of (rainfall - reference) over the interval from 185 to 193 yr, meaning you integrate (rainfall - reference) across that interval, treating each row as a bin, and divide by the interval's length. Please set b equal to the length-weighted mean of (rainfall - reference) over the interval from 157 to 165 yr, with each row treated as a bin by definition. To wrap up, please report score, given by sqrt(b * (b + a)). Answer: 0.7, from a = -2.5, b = -0.2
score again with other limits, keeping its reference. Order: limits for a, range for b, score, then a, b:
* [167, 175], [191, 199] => 1.1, 0.6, -1.4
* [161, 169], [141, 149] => 0.1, 0.0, 0.1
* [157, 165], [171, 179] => 0.0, -0.2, 0.2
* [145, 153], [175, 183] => 0.8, 0.1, -0.9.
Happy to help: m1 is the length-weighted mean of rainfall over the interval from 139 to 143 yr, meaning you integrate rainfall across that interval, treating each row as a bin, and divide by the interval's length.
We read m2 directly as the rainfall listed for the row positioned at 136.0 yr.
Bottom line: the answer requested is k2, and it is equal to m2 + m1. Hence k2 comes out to 11.7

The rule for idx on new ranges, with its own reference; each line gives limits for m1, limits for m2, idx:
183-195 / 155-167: 2.0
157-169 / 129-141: -0.6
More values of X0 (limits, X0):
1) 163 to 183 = 172.0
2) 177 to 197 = 178.0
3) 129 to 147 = 144.0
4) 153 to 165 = 154.0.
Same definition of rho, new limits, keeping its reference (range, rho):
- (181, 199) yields 186.0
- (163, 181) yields 180.0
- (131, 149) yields 134.0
